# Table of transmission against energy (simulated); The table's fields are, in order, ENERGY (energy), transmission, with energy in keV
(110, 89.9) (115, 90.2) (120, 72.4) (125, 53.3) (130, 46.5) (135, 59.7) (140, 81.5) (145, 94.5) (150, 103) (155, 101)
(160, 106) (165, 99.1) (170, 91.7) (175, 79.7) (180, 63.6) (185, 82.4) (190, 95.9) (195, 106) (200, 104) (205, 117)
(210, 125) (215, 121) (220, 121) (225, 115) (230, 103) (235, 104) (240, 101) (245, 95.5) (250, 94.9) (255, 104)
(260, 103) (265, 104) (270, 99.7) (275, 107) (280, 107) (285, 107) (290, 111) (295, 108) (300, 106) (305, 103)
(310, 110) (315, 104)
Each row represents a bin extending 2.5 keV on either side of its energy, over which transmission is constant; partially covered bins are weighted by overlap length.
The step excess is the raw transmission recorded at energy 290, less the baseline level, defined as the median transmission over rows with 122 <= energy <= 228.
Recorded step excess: 12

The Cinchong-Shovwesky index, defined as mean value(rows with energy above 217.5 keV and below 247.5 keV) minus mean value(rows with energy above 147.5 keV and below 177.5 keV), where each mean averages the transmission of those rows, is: 10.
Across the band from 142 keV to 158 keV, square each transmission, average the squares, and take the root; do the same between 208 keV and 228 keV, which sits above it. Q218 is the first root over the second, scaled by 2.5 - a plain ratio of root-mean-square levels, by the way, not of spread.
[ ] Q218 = 2.06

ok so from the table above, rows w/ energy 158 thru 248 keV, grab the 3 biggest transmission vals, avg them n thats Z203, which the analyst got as 122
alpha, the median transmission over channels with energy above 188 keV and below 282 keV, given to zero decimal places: 104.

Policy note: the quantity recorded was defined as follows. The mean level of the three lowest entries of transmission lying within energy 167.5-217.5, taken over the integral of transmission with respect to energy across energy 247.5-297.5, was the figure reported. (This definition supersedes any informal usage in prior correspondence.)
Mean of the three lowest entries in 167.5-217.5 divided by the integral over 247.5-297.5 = 0.0144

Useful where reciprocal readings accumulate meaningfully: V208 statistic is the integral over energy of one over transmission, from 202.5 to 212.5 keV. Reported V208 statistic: 0.083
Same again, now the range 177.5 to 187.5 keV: 0.139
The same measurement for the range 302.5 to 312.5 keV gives 0.094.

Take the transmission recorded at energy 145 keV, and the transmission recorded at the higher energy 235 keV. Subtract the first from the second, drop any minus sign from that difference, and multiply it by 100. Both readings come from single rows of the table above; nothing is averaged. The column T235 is 950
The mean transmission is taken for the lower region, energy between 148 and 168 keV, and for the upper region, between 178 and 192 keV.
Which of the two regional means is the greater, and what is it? 102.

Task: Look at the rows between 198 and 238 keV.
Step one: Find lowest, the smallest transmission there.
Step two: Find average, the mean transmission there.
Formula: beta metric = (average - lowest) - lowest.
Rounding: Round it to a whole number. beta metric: -92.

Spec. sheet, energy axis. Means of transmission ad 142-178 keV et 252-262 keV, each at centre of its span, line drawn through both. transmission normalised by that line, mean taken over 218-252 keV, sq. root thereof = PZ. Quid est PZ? 1.02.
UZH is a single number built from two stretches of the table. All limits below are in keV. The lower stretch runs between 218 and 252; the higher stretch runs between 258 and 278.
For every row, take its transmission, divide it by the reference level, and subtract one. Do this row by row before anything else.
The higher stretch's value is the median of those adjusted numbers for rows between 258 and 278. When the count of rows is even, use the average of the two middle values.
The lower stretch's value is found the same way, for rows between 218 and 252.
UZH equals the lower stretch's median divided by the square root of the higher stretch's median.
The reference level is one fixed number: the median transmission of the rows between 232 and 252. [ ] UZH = 0.21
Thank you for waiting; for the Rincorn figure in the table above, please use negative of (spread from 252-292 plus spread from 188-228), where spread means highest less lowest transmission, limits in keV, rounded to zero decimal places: -40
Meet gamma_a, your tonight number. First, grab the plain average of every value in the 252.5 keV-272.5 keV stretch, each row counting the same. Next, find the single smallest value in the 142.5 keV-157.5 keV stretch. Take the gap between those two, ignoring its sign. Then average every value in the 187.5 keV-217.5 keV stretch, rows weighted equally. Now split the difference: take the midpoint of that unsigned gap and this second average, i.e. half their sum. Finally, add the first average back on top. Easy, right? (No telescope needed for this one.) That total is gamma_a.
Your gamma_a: 163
